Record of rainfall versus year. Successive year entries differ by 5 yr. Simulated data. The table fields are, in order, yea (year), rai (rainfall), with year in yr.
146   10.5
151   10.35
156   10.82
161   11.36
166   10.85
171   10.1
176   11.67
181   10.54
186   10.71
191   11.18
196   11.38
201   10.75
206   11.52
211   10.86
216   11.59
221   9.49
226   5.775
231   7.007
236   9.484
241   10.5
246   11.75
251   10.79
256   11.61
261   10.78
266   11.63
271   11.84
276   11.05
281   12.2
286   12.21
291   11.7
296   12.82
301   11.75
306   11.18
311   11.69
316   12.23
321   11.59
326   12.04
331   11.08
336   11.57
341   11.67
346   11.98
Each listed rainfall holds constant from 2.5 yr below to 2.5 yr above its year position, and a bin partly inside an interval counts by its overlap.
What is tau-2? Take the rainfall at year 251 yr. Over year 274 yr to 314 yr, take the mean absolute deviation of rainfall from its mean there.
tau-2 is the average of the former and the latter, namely 5.61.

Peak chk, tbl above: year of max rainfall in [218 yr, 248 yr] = 246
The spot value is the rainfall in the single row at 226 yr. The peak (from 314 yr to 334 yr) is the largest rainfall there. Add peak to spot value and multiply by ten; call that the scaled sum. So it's 180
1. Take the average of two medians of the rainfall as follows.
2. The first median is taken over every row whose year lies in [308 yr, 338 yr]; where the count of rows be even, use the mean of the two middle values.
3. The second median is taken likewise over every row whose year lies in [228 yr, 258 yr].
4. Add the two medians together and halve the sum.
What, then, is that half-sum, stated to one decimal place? 11.1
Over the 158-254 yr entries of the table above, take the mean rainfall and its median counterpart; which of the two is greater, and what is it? 10.8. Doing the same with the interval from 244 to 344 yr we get 11.7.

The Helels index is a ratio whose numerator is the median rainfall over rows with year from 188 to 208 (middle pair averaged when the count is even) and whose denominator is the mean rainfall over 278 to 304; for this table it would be 0.93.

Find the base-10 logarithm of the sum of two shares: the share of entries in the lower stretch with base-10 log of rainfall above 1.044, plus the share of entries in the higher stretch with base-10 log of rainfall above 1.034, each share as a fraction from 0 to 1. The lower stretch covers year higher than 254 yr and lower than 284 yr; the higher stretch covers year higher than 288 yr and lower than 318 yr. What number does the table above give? 0.22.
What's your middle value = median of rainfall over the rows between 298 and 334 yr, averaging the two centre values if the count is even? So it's 11.7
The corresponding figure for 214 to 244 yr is 9.5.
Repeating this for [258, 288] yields 11.7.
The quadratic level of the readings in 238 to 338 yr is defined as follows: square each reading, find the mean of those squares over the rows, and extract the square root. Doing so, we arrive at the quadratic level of 11.6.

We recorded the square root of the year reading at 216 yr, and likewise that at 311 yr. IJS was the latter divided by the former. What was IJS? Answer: 1.00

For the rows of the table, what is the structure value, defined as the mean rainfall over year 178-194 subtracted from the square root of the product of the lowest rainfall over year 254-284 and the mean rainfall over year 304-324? 0.4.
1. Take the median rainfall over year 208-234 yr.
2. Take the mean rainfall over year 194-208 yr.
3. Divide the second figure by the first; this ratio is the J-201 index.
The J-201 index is 1.18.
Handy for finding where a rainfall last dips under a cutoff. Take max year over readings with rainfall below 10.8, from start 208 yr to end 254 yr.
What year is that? 251 yr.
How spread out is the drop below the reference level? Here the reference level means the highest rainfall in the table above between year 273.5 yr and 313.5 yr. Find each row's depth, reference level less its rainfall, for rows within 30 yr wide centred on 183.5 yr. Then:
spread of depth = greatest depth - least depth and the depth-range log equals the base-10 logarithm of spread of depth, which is 0.20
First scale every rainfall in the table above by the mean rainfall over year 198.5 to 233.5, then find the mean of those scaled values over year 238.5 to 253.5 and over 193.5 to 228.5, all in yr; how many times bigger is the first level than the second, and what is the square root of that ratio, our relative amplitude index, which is 1.04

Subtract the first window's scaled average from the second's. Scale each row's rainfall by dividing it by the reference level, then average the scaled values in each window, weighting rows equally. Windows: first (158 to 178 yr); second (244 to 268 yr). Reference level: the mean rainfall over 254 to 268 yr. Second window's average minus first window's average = 0.028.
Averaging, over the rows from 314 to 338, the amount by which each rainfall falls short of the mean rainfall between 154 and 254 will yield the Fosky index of -1.3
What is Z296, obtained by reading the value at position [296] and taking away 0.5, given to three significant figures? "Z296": 12.3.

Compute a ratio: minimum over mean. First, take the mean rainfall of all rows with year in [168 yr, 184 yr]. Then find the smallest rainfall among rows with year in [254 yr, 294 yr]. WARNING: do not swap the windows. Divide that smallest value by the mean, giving 1.00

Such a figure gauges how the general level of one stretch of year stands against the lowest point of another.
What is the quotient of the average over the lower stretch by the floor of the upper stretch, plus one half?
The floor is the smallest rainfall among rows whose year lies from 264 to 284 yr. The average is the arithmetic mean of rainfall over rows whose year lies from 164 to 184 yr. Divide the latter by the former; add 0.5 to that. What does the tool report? 1.48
